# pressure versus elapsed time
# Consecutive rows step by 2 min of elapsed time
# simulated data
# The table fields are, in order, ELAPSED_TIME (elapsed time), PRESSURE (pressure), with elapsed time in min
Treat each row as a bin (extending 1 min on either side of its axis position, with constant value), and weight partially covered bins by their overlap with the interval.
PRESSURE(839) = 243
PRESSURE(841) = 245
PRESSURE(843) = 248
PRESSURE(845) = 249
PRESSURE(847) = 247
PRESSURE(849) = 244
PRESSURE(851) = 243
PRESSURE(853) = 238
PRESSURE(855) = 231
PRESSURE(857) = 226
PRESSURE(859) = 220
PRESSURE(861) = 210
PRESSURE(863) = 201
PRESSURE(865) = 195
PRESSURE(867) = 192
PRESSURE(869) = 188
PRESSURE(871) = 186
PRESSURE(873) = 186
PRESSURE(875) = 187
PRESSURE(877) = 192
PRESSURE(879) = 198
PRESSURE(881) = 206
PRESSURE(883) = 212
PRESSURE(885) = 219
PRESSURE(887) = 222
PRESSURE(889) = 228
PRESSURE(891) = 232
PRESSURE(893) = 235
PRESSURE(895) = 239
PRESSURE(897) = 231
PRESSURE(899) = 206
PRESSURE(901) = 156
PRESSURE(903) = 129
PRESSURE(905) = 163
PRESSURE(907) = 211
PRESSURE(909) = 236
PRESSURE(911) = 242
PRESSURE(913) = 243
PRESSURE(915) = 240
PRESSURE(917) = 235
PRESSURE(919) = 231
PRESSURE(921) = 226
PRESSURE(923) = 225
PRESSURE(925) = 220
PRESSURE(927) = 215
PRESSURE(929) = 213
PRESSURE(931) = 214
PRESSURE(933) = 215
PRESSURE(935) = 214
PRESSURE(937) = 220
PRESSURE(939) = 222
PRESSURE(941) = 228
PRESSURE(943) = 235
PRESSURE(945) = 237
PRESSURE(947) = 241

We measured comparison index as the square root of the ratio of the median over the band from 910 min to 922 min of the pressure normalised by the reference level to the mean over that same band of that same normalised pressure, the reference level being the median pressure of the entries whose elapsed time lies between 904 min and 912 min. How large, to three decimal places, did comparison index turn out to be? 1.003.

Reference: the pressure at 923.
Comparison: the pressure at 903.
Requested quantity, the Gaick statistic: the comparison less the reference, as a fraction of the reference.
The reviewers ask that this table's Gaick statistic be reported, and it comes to -0.43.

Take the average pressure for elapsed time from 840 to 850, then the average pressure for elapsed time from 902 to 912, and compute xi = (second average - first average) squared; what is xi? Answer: 2540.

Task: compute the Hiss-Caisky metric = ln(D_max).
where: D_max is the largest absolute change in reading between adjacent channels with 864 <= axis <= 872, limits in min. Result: 1.4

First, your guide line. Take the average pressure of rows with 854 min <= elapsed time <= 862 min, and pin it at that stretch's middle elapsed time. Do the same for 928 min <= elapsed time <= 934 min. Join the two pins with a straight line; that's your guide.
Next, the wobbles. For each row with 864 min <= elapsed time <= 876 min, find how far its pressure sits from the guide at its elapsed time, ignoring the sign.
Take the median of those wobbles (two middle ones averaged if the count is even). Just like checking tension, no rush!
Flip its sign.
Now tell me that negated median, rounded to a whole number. -33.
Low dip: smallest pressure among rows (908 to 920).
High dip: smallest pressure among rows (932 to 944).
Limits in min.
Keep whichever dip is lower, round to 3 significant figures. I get 214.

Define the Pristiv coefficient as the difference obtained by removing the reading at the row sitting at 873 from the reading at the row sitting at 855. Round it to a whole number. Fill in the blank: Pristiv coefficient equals 45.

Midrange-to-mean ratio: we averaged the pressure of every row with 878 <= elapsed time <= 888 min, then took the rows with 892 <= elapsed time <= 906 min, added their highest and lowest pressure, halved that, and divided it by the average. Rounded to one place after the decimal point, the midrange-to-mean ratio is 0.9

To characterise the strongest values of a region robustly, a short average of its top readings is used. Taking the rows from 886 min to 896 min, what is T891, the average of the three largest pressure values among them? 235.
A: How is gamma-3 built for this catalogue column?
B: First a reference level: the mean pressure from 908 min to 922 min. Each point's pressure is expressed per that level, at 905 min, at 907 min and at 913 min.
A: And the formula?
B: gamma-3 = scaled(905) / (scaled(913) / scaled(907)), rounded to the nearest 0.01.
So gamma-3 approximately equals 0.60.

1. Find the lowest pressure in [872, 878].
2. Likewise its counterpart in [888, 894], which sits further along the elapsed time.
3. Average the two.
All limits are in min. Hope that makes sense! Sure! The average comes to 207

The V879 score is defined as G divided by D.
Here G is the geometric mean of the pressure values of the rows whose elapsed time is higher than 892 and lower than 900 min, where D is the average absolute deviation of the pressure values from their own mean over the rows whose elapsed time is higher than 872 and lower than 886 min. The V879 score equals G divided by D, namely 21.5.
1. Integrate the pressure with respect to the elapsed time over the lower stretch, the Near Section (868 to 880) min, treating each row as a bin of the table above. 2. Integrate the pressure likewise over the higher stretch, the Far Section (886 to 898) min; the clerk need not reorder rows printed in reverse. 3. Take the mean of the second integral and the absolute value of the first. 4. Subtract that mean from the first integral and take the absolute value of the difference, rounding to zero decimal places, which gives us 250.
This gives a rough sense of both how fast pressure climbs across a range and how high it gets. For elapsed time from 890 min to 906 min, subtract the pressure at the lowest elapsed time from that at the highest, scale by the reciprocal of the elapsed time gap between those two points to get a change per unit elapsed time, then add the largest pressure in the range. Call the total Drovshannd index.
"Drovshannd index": 234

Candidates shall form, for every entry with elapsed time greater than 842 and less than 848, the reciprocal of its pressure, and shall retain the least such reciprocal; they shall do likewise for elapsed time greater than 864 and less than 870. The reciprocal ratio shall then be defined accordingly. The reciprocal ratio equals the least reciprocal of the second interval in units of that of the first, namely 1.28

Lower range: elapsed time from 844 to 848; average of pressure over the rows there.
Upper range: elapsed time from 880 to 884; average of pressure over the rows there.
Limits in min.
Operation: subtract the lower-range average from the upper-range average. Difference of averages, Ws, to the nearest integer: -39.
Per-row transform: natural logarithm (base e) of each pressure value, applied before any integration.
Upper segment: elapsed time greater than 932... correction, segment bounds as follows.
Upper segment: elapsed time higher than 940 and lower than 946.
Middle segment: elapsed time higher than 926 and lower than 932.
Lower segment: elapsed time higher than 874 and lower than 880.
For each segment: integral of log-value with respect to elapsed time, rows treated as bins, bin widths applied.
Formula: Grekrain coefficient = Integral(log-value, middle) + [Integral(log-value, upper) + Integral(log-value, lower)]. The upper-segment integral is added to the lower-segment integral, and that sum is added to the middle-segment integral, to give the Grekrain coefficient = 96.5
